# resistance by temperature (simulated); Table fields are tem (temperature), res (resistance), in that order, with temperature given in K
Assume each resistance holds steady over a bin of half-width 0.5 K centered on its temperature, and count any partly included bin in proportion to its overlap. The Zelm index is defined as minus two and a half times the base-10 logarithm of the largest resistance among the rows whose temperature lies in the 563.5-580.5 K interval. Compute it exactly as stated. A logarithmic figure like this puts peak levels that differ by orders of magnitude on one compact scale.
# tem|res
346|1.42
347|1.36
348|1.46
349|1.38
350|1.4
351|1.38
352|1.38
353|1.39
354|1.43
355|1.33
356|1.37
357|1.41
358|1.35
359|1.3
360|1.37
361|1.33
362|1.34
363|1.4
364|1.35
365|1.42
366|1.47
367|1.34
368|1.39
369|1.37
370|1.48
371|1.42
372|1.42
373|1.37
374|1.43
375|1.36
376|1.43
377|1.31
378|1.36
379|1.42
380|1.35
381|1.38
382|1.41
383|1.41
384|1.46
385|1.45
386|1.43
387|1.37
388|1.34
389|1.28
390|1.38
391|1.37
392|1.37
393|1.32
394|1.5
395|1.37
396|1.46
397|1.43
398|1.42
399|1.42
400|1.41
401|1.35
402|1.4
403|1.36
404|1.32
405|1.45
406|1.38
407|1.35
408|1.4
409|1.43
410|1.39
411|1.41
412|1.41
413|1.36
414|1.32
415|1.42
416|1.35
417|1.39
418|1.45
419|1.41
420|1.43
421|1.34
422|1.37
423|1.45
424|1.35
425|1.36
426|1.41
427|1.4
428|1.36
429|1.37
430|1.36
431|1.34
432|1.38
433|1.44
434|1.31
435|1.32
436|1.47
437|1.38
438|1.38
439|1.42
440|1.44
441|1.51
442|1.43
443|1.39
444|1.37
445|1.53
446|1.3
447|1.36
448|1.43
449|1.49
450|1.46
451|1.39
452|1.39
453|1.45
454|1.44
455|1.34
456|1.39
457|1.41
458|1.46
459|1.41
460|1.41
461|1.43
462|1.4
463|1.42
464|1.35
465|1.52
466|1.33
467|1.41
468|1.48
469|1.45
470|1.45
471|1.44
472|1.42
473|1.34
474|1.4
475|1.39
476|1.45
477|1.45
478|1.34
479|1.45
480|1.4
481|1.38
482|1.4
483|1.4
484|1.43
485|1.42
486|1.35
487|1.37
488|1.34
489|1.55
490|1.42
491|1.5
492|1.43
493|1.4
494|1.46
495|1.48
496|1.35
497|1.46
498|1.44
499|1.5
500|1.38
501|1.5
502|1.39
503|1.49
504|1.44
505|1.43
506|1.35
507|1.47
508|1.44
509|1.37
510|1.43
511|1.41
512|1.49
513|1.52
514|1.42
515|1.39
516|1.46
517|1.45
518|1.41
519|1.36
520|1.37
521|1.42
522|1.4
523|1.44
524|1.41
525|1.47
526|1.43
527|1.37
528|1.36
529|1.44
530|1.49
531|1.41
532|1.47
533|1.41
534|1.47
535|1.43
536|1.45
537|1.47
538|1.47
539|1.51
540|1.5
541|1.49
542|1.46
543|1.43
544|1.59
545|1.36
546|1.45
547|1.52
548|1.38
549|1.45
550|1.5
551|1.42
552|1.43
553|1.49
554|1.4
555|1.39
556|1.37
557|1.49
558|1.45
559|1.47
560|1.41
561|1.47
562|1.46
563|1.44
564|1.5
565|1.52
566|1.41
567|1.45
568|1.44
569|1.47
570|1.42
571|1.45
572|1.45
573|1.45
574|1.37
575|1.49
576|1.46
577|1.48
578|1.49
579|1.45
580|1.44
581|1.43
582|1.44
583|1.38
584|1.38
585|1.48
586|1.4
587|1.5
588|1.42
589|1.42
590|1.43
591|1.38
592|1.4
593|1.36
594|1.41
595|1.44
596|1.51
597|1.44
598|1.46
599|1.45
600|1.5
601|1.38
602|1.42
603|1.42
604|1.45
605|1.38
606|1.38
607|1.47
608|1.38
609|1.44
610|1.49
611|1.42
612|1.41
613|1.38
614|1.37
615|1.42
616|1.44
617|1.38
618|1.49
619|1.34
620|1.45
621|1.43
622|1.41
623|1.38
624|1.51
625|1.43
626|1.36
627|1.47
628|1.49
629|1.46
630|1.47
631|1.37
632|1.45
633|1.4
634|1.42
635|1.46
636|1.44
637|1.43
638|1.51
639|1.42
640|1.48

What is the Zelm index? -0.455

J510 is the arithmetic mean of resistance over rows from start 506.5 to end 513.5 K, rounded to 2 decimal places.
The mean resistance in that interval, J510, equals 1.45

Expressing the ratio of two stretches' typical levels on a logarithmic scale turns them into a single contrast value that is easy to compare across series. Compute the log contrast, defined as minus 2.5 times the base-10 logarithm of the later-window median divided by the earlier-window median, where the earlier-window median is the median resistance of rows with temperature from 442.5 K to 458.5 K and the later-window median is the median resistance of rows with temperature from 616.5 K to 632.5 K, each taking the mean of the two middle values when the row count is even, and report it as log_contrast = -0.03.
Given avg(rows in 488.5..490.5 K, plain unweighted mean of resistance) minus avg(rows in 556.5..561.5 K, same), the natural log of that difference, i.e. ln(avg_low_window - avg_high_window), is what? -3.6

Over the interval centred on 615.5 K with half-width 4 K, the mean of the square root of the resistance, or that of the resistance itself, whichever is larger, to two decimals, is 1.40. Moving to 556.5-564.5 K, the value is 1.46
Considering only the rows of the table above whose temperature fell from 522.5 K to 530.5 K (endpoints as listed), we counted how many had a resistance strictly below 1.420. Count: 3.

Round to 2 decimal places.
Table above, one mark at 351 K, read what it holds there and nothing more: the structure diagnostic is 1.38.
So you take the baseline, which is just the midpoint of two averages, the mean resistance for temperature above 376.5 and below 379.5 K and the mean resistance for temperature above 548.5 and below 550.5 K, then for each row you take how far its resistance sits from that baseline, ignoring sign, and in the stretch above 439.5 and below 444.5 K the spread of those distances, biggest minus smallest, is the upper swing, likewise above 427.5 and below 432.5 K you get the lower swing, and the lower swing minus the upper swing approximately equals -0.040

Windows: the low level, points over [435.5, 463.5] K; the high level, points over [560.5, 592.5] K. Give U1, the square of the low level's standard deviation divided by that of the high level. 1.7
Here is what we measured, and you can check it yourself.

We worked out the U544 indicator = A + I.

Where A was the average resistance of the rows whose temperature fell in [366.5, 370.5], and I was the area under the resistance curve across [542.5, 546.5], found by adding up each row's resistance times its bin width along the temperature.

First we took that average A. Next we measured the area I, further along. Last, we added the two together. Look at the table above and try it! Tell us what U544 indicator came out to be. 7.2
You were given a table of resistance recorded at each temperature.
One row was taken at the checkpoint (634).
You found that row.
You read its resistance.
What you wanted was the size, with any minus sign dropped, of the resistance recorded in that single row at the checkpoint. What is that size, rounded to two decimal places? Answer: 1.42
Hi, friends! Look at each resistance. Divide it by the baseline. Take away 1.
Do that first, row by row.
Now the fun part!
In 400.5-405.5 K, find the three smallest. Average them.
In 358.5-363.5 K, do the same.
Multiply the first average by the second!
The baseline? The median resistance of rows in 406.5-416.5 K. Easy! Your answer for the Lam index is 0.0019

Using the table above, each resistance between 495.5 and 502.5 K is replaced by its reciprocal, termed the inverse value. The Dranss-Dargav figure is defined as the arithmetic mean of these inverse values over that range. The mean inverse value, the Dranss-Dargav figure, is 0.700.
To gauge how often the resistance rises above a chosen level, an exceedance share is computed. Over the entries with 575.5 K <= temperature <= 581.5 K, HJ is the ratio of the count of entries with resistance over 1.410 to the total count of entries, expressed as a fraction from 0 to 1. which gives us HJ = 1.0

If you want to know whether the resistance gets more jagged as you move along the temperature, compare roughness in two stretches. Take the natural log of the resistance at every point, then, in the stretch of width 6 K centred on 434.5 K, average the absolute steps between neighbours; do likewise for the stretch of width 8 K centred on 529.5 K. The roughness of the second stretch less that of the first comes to -0.023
